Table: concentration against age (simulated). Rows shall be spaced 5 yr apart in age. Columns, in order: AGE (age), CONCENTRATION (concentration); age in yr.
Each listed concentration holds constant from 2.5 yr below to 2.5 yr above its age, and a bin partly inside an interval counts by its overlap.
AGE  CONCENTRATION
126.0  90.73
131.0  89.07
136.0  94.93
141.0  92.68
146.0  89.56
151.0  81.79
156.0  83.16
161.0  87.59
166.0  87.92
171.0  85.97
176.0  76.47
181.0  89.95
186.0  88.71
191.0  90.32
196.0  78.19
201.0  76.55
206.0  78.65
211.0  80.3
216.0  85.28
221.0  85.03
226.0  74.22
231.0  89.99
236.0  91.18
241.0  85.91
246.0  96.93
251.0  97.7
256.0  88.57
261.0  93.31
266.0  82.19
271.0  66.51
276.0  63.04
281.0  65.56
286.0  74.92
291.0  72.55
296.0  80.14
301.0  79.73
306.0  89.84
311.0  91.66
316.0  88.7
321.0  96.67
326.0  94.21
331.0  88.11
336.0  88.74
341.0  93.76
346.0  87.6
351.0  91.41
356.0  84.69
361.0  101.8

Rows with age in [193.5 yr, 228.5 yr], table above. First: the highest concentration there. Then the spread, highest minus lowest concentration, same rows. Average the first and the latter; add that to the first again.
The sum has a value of 133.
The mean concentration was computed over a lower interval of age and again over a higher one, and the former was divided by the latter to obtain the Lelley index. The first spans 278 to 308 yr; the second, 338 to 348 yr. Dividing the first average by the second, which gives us 0.85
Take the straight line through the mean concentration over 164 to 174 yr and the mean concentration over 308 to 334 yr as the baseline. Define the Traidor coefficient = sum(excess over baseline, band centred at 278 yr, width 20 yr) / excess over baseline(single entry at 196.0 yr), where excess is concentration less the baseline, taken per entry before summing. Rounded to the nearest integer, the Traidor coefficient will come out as 10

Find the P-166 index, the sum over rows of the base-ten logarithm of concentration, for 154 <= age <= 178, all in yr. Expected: 10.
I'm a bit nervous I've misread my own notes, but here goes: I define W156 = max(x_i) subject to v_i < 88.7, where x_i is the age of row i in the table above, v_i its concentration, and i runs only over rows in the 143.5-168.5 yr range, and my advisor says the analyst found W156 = 166.0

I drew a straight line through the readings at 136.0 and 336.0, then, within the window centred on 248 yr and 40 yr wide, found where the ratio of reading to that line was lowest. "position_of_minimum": 266.0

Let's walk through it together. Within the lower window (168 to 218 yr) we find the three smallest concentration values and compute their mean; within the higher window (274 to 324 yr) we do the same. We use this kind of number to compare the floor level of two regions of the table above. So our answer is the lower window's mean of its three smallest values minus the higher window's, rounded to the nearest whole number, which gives 10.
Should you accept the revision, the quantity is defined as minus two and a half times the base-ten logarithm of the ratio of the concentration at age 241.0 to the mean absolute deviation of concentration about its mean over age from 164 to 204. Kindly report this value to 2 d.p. -3.01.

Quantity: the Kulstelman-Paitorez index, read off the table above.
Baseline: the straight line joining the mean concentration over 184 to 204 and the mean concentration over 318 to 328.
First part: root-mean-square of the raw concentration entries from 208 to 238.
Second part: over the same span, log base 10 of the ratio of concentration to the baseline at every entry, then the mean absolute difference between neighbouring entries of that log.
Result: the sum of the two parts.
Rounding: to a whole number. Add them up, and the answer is 85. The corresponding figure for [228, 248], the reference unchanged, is 91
